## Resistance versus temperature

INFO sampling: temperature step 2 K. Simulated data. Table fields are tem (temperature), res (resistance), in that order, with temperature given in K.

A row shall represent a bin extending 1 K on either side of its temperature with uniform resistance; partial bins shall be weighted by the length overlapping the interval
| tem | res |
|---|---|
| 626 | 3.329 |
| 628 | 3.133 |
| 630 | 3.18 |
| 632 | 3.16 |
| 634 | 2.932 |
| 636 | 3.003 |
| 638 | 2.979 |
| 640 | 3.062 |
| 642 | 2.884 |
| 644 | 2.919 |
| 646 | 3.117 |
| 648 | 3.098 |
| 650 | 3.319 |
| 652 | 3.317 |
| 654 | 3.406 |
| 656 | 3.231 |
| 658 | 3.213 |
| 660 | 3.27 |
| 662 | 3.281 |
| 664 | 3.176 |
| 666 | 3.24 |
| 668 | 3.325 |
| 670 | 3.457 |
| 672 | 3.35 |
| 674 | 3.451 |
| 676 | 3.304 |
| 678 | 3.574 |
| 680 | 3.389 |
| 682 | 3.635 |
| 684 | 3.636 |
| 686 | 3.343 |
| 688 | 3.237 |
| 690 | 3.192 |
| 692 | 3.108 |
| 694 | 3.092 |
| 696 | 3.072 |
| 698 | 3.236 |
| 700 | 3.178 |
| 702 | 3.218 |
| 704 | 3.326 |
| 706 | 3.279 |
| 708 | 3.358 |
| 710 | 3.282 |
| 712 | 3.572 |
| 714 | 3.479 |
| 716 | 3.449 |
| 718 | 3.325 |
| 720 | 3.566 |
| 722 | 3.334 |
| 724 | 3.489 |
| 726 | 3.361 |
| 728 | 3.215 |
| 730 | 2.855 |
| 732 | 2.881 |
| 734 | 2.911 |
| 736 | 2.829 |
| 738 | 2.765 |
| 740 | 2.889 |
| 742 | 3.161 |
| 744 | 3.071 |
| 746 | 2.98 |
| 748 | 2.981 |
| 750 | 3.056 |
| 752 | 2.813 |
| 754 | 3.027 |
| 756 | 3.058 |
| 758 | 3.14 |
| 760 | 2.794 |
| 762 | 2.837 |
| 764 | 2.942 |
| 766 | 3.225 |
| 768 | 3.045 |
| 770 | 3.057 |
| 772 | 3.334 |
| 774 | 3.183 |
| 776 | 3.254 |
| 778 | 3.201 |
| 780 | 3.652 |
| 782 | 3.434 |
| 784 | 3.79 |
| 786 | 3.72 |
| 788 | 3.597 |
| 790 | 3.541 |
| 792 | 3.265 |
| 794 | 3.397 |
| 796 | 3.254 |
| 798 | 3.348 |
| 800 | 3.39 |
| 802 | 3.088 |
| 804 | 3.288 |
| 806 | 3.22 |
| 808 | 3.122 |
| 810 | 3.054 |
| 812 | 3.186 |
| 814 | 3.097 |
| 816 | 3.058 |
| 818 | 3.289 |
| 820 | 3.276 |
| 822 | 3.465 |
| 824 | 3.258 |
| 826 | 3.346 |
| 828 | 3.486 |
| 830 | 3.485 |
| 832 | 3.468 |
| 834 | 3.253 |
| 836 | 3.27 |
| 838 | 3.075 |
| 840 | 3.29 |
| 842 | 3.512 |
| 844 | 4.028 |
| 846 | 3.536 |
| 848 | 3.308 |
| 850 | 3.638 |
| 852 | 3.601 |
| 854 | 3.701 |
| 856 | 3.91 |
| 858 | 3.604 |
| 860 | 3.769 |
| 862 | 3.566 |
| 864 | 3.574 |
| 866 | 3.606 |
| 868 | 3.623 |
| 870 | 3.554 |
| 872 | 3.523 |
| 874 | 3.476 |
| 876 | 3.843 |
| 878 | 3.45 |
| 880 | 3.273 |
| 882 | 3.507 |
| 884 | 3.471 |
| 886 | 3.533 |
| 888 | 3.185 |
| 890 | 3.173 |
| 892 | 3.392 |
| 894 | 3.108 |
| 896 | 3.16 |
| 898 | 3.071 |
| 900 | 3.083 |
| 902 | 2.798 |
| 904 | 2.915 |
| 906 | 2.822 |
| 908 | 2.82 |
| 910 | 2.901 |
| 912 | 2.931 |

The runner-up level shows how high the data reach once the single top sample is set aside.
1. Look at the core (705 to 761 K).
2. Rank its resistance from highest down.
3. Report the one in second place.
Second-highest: 3.566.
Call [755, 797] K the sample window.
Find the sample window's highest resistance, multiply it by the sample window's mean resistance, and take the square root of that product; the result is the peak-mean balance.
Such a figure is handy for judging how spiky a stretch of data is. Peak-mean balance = 3.52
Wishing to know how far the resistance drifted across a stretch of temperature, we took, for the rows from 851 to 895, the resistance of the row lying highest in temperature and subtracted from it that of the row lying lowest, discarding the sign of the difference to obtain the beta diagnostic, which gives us 0.5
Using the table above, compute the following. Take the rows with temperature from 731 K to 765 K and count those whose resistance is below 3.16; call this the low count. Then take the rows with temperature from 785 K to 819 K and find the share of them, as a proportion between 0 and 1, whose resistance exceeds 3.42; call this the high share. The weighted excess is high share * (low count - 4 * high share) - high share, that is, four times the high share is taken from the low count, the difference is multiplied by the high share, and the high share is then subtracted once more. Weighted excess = 2.52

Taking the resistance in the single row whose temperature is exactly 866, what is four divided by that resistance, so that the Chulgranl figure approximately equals 1.11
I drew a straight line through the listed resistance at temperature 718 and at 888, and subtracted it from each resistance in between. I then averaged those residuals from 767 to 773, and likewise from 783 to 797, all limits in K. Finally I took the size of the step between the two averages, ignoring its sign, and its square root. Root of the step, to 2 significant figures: 0.62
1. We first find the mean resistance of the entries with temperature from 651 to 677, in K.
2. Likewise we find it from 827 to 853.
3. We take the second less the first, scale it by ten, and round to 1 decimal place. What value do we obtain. 1.5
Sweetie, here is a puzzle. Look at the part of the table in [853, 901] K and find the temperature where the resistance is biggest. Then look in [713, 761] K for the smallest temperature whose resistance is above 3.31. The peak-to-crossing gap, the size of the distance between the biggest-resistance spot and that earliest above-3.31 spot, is 142 K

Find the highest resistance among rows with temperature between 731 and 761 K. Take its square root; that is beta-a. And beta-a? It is 1.78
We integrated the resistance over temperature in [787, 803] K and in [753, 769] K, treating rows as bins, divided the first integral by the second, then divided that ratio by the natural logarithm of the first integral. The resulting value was 0.280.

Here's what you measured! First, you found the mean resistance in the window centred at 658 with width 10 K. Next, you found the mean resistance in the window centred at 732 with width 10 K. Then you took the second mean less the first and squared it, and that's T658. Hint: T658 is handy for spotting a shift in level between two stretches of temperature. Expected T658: 0.12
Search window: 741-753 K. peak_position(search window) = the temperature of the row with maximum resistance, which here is 742 K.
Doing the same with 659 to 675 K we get 670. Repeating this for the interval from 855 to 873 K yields 856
